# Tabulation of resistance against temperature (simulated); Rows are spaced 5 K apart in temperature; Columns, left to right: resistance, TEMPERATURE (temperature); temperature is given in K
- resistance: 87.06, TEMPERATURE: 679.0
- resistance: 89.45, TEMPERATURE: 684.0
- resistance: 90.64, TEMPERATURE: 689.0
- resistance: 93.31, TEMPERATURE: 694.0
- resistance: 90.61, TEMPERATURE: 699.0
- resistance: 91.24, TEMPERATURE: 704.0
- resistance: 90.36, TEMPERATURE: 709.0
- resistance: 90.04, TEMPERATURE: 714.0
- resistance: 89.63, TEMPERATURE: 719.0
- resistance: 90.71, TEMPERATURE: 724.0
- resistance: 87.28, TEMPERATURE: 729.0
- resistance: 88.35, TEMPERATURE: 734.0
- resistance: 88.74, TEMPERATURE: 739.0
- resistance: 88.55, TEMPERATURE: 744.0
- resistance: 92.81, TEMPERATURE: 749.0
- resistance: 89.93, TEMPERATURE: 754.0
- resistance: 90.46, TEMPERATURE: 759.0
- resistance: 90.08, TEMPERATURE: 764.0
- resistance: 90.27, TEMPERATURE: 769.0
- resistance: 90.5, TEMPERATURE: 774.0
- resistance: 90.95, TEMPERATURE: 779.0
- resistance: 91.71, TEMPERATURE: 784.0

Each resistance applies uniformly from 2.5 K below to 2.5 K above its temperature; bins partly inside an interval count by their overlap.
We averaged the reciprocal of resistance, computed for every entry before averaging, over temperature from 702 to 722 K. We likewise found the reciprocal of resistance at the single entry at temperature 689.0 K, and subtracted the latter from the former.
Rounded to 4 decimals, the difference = 0.0000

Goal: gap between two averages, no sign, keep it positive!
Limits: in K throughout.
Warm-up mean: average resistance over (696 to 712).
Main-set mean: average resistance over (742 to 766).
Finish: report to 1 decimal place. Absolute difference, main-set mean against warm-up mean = 0.4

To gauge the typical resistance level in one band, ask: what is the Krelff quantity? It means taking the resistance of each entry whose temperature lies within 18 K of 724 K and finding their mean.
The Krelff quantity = 89.3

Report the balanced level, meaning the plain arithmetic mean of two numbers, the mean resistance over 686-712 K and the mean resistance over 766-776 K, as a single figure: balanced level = 90.8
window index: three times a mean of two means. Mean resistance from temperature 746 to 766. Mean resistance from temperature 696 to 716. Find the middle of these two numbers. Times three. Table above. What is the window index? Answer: 272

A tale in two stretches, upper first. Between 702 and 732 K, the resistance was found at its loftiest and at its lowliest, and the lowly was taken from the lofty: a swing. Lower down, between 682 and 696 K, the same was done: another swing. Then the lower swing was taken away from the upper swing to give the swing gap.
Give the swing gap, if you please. 0.1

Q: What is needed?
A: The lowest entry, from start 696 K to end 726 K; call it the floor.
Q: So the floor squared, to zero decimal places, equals 8034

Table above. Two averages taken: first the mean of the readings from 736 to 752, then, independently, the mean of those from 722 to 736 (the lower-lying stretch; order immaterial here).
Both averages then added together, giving 179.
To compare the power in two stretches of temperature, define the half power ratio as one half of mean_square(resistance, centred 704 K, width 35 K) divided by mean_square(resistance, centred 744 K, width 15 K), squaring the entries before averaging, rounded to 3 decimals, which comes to 0.509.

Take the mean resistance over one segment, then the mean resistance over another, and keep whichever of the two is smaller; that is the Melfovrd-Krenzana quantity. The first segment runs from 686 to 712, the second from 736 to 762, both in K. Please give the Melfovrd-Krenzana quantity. 90.1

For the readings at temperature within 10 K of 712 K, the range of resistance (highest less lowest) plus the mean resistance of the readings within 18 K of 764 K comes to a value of 92.3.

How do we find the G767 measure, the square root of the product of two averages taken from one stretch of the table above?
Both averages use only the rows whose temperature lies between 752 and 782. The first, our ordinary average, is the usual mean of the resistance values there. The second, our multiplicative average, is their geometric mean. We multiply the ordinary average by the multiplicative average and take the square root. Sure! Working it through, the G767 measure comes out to 90.4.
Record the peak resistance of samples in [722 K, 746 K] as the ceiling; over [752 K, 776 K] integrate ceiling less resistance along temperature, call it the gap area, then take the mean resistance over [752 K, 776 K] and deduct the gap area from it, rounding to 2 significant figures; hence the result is 79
